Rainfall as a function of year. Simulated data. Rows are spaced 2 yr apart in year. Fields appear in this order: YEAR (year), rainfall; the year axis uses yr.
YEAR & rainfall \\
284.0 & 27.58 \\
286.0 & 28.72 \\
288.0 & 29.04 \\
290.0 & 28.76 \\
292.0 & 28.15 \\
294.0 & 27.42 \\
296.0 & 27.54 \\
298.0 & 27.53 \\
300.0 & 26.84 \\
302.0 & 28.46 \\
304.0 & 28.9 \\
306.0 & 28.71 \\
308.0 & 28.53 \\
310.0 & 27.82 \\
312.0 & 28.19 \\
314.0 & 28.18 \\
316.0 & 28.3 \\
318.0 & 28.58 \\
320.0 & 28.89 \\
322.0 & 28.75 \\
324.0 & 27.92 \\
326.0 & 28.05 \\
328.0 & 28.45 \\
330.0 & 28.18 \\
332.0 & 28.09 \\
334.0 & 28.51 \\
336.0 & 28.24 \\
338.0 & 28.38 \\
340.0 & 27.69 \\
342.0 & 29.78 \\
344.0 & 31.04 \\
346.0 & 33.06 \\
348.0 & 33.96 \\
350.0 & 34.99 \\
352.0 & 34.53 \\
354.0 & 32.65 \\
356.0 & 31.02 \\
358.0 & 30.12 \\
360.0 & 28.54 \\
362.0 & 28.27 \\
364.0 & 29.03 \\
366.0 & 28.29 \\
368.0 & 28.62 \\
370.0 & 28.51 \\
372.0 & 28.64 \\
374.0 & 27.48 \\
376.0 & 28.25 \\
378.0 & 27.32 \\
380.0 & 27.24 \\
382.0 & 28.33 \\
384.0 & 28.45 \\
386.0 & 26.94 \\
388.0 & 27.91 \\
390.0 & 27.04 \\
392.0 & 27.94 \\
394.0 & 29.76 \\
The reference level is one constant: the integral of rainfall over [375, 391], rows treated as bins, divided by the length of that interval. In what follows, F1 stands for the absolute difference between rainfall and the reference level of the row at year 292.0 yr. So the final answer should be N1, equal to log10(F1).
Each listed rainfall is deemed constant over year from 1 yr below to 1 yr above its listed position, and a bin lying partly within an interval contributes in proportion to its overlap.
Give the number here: -0.3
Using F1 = 0.5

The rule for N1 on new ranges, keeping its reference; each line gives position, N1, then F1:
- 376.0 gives -0.2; 0.6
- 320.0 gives 0.1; 1.2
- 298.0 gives -0.8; 0.2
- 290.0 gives 0.0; 1.1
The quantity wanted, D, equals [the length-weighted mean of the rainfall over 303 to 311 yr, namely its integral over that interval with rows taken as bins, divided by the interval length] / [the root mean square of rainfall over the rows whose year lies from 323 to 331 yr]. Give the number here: 1.01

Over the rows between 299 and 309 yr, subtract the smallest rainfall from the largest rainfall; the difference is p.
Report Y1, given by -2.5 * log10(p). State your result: -0.8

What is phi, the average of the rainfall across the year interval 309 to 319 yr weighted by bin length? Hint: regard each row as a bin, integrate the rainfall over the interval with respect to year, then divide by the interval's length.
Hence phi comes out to 28.2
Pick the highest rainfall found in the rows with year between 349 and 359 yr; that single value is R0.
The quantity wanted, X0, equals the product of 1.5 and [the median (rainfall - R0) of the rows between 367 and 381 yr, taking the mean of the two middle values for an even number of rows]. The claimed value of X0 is -10.1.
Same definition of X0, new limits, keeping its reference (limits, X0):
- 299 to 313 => -9.8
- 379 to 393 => -10.6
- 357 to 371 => -9.7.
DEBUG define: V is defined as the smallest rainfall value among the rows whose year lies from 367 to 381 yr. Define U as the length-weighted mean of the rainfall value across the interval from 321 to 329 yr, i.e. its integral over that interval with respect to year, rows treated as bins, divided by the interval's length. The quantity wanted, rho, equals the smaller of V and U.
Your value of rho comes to 27.2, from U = 28.3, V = 27.24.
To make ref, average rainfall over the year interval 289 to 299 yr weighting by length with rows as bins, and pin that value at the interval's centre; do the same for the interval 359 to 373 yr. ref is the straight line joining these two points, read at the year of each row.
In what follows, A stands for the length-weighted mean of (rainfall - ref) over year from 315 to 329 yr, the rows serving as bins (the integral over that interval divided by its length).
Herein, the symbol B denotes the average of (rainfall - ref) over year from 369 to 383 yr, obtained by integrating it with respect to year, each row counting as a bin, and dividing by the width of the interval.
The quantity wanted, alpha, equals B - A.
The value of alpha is -1.0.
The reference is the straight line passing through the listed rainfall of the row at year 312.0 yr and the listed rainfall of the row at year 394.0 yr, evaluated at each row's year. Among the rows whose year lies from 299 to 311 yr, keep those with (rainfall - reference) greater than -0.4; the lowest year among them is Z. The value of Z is 302.0 yr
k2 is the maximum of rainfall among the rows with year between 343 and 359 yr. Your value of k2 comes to 34.99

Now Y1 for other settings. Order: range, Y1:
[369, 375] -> -0.2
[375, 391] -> -0.4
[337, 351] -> -2.2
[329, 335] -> 0.9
